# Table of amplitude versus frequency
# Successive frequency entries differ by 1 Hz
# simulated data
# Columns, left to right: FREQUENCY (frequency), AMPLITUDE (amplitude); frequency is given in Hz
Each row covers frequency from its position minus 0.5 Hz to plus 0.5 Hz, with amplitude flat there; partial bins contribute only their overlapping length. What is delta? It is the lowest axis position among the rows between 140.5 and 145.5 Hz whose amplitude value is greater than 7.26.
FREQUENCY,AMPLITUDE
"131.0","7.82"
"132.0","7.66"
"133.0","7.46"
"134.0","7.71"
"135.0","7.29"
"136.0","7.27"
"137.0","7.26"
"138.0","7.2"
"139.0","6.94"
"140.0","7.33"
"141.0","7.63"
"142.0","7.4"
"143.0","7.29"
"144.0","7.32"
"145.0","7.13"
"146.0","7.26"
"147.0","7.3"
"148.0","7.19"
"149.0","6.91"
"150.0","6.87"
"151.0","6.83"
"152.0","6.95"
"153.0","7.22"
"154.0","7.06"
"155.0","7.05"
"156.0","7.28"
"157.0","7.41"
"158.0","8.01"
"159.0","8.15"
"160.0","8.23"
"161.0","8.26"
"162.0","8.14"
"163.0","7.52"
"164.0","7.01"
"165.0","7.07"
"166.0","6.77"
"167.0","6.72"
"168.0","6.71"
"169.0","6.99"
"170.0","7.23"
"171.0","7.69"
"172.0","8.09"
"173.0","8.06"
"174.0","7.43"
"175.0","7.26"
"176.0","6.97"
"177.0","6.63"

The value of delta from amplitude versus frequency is 141.0 Hz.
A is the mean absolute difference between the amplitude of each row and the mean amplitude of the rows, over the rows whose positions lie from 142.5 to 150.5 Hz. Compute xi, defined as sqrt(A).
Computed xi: 0.38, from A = 0.14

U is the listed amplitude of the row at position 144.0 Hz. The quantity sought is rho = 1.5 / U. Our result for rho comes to 0.205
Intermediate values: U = 7.32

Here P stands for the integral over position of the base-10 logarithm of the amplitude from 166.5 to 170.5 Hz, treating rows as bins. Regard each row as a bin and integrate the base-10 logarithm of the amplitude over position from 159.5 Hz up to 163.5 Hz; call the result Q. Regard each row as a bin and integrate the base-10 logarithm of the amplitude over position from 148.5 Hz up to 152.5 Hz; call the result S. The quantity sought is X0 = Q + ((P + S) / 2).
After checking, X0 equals 6.97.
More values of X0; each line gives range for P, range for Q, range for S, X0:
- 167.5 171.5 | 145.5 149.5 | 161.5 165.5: 6.87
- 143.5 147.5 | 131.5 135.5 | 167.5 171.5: 6.94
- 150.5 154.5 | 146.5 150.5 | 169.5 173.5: 6.87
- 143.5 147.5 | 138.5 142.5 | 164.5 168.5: 6.85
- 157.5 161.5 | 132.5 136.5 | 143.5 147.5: 7.03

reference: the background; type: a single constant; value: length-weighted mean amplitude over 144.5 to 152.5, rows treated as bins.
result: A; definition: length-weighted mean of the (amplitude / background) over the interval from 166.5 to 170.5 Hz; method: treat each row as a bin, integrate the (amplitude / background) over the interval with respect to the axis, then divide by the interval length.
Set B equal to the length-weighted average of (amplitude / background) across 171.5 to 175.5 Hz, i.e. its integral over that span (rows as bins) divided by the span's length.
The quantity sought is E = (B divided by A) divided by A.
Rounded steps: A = 0.98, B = 1.09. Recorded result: 1.14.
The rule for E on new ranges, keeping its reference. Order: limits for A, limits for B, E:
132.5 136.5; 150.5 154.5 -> 0.90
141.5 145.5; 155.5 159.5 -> 1.03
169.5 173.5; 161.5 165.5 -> 0.87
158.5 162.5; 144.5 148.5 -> 0.76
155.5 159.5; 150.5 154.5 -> 0.83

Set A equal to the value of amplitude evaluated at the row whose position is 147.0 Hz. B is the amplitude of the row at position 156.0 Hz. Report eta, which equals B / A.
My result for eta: 1.00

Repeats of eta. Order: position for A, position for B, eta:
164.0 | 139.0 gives 0.99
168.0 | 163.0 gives 1.12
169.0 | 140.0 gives 1.05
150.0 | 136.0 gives 1.06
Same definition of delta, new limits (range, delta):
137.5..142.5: 140.0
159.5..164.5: 160.0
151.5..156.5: 156.0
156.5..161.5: 157.0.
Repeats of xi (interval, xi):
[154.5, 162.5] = 0.65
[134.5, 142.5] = 0.35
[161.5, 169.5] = 0.60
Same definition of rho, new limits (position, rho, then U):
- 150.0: 0.218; 6.87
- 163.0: 0.199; 7.52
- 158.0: 0.187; 8.01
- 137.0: 0.207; 7.26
